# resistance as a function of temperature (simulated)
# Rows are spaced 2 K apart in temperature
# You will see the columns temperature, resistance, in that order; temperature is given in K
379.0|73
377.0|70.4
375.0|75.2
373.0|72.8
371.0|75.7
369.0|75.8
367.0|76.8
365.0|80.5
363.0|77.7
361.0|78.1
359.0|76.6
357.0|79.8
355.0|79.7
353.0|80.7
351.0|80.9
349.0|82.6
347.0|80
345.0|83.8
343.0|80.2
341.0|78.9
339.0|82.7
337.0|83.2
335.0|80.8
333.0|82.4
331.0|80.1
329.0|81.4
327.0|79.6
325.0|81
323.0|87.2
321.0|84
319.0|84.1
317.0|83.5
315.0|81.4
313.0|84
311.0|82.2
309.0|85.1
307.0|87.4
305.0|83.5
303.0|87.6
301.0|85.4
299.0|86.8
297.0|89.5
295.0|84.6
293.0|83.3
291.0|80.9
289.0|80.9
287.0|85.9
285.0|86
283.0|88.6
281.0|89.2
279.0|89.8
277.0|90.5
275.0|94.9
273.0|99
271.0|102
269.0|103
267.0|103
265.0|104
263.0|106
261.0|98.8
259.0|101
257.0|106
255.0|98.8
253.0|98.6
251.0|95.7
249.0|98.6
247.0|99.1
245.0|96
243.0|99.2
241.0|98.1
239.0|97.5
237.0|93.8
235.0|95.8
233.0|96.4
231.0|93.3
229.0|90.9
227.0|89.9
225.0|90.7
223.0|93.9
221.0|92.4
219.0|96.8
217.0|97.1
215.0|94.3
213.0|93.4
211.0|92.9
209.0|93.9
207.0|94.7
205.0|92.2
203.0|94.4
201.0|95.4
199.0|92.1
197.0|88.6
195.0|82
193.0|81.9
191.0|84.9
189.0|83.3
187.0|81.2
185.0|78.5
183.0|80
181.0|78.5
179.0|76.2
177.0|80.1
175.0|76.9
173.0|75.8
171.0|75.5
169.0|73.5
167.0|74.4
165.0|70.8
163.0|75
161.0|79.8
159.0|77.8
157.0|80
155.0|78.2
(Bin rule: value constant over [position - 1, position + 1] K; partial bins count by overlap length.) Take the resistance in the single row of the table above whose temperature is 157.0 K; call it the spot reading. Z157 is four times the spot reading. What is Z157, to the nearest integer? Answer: 320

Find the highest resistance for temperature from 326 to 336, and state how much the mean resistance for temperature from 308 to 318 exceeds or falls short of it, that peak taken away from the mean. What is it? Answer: 1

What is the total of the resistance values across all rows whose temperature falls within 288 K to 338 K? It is 2090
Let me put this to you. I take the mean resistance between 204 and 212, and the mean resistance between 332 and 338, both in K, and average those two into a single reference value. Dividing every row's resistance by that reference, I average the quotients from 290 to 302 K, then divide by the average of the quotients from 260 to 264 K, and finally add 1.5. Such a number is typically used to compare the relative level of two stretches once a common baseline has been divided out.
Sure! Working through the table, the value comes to 2.33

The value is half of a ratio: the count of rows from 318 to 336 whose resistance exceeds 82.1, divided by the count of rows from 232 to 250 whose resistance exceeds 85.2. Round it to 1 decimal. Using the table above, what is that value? 0.2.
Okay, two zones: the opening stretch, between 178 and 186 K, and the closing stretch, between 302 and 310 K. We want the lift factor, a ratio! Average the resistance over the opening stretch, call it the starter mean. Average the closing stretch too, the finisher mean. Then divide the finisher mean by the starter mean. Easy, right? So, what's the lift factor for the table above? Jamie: 1.10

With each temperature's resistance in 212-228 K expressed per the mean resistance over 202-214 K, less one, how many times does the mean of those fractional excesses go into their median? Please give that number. -3.2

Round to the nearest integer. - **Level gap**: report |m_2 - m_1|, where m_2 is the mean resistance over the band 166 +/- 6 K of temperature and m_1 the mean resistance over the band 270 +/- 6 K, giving 26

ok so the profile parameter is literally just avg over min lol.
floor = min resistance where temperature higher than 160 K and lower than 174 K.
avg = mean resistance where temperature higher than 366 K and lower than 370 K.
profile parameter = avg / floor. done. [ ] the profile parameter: 1.08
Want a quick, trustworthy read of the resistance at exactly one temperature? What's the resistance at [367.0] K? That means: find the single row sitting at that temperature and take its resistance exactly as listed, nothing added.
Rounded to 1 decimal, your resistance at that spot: 76.8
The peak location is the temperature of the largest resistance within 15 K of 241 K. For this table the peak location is 243.0 K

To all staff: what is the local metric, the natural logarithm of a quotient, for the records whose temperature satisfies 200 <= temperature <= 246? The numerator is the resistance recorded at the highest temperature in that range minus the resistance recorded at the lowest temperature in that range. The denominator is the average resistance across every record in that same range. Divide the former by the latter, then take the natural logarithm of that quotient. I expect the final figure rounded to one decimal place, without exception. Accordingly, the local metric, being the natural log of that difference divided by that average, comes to -5.1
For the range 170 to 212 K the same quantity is -1.6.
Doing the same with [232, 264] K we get -2.3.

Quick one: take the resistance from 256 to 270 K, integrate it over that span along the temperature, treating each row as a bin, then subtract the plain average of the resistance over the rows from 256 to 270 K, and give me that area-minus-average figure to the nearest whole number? 1340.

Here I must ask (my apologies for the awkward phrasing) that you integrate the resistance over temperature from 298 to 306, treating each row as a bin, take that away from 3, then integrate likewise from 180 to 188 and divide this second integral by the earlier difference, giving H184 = -0.93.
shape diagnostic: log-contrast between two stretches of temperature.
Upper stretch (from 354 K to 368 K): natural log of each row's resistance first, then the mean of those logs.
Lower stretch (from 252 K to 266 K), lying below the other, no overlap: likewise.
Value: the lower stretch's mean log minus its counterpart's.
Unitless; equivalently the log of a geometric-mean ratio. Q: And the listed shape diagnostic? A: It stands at 0.26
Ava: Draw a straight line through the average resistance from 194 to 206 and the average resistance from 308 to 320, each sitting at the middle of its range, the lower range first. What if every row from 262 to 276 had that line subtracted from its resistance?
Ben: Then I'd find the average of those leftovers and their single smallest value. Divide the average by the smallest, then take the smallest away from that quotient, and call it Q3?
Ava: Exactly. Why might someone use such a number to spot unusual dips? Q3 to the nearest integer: -7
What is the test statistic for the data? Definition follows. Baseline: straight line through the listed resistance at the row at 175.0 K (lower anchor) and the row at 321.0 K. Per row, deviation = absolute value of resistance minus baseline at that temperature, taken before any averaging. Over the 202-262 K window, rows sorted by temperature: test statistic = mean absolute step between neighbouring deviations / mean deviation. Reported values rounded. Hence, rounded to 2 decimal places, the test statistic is 0.13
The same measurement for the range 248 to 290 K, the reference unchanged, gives 0.17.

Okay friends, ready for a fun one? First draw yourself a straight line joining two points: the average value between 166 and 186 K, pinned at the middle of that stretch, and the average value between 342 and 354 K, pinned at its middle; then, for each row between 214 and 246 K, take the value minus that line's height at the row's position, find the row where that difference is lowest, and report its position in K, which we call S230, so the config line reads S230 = 227.0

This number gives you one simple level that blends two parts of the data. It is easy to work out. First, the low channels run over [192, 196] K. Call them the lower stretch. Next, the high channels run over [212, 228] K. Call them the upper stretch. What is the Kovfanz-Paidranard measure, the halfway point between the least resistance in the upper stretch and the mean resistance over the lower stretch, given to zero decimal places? 86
